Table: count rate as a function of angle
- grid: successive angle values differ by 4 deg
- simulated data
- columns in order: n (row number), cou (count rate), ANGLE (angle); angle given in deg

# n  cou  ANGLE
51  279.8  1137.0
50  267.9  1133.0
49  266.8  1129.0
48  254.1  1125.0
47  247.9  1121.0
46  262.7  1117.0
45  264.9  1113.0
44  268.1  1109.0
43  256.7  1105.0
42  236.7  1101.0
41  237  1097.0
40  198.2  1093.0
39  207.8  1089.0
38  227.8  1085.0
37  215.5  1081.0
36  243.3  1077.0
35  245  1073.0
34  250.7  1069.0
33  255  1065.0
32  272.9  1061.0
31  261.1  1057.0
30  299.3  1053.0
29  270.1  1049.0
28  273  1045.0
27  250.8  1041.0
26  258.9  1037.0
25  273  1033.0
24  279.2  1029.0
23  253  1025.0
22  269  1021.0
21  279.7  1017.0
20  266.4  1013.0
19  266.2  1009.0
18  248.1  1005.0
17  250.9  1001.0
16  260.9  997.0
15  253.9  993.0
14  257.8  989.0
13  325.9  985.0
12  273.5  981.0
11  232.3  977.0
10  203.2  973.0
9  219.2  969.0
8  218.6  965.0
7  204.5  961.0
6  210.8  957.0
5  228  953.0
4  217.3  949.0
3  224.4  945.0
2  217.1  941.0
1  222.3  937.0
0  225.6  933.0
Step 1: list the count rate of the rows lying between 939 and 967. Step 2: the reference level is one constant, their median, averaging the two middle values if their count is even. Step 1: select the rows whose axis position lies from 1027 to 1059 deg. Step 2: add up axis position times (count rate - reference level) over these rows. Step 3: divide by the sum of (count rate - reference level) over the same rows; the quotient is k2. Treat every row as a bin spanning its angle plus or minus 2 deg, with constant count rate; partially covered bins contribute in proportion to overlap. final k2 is 1043.3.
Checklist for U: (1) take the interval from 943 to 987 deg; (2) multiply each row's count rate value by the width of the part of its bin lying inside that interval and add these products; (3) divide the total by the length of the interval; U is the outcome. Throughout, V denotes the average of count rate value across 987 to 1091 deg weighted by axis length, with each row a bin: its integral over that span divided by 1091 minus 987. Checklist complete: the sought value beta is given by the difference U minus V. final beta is -25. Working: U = 233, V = 257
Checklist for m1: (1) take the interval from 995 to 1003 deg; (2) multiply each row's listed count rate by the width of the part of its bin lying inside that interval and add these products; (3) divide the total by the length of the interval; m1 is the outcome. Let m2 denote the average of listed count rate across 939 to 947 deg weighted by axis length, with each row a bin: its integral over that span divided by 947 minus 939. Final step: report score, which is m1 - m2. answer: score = 35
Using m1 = 256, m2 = 221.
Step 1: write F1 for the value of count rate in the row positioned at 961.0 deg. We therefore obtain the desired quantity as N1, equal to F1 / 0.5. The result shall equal 409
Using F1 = 204.5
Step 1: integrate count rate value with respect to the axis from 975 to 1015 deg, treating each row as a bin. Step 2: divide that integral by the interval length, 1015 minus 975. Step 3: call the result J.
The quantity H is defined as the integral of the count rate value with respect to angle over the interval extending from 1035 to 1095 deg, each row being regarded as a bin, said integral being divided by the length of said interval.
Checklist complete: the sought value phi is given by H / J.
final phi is 0.94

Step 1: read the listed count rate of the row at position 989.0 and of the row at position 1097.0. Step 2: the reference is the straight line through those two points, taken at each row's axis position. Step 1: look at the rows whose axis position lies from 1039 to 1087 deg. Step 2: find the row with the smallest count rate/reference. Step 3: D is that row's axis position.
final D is 1081.0 deg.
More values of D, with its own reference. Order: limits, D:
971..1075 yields 973.0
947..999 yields 961.0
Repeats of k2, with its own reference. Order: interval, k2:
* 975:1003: 988.5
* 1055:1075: 1063.9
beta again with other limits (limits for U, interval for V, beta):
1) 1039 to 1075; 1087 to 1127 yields 21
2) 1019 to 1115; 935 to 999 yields 17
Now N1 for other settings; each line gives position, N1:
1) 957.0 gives 422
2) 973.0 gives 406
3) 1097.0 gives 474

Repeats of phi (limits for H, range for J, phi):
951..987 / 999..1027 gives 0.90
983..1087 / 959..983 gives 1.16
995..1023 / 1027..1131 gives 1.04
